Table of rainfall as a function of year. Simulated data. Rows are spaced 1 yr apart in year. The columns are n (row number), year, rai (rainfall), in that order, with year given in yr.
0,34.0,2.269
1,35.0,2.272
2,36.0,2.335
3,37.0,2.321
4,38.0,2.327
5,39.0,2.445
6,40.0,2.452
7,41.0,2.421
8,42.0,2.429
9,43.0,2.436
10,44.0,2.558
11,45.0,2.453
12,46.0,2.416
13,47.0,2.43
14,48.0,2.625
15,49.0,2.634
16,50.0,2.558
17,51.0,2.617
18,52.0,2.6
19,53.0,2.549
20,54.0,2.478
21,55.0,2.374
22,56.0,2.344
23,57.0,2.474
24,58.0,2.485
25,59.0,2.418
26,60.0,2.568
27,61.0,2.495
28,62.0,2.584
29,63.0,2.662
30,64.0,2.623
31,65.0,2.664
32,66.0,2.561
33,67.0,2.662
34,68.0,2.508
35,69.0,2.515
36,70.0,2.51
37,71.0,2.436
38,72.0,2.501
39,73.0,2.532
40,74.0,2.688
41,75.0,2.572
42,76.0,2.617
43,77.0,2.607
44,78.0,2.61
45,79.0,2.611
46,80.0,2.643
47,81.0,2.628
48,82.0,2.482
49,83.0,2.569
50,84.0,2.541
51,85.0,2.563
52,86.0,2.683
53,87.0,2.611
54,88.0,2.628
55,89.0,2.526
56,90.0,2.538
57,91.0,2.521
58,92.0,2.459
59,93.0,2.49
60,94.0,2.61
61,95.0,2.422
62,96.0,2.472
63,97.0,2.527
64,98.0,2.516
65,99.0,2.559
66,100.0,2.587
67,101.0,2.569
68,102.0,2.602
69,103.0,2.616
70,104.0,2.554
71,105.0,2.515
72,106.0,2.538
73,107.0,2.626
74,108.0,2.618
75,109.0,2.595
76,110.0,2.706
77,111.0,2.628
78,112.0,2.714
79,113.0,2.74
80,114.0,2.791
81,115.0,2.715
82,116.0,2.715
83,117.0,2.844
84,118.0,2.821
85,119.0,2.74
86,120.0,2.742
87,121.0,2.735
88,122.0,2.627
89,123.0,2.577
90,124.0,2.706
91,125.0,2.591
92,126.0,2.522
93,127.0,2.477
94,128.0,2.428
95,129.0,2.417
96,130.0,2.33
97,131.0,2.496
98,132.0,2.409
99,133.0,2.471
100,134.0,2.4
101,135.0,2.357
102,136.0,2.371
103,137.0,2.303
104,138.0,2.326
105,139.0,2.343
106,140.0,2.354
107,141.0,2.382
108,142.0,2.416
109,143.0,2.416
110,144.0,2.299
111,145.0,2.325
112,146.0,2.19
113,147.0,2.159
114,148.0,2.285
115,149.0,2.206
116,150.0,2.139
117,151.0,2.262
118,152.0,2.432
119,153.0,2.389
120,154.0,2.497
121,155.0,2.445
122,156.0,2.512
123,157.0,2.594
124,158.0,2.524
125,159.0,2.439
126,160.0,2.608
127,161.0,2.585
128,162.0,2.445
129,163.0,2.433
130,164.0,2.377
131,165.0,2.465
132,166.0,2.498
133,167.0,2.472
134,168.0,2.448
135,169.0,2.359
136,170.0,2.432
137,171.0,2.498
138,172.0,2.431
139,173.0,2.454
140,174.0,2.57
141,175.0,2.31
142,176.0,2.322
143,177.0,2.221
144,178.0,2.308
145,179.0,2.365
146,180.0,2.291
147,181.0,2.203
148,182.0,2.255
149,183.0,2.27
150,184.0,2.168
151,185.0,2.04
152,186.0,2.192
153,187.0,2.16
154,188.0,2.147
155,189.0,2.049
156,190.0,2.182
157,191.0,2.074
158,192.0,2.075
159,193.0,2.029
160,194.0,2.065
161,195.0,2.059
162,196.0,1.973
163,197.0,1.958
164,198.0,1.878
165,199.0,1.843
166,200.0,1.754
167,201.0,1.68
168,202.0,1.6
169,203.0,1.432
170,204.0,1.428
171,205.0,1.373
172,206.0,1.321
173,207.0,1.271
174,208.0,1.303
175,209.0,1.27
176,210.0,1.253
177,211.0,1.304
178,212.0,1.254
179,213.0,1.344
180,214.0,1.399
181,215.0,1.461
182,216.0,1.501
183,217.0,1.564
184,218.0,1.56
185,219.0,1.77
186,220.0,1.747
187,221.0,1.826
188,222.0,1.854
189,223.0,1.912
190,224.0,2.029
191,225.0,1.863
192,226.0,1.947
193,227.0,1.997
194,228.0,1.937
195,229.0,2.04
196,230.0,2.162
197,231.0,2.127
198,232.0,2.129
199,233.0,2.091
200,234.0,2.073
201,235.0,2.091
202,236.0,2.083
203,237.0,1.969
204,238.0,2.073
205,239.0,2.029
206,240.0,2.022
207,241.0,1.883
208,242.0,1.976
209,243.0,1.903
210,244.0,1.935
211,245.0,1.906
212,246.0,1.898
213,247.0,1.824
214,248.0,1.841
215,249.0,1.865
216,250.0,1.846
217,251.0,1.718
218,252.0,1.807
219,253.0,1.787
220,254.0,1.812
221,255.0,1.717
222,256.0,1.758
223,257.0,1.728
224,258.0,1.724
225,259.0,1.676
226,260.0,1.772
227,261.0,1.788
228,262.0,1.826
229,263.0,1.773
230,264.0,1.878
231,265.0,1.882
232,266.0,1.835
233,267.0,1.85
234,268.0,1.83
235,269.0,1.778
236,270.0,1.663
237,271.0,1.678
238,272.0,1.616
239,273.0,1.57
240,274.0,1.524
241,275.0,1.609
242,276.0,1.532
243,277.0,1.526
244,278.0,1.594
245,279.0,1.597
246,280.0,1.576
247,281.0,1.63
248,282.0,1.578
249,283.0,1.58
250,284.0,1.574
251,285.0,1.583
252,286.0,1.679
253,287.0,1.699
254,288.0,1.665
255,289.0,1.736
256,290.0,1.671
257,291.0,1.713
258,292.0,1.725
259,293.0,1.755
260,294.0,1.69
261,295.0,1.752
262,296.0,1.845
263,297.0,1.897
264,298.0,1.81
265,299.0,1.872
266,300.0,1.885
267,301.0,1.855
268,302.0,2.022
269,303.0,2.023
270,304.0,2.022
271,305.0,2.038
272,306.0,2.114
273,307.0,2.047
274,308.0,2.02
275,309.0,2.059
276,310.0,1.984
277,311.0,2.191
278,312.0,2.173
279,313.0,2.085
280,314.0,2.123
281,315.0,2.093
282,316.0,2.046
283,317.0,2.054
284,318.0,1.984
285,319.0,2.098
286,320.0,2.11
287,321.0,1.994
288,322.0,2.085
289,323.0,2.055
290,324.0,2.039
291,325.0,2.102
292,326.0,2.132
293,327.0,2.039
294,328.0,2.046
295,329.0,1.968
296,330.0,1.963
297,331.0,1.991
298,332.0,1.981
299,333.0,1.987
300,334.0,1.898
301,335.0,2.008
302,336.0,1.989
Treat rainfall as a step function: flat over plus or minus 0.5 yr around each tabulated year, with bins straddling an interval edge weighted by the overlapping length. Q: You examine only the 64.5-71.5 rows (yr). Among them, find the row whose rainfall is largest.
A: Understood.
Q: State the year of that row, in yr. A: 65.0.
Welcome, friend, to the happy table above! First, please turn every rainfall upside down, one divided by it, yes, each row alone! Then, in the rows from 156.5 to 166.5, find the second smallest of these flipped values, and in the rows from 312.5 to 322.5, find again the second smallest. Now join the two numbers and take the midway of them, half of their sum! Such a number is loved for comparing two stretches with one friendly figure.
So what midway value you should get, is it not 0.430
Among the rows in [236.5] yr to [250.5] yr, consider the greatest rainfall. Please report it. 2.073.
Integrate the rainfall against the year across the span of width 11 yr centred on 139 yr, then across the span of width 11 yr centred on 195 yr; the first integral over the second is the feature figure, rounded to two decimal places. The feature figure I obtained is 1.19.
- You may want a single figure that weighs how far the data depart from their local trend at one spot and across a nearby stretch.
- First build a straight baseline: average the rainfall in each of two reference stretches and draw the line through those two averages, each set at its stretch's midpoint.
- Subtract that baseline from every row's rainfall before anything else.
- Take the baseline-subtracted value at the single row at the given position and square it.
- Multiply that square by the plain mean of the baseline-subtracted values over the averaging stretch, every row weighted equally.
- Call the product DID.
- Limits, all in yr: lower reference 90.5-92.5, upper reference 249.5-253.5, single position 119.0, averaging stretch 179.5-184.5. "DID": 0.020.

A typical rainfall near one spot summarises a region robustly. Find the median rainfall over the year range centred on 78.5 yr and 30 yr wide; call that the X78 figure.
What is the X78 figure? 2.6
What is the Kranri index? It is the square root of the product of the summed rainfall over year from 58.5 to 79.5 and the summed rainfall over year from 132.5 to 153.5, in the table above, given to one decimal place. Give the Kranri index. 51.3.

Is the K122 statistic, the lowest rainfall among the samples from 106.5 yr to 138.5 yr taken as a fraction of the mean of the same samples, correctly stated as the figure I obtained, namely 0.89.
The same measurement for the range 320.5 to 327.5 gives 0.97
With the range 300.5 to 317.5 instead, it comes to 0.90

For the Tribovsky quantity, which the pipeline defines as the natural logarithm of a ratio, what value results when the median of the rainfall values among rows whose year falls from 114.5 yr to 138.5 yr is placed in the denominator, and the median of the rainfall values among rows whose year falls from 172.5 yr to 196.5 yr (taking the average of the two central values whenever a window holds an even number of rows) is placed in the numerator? -0.14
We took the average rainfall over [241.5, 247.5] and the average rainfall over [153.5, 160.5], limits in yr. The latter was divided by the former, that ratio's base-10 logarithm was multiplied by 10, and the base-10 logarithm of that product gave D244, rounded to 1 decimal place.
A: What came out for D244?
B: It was 0.1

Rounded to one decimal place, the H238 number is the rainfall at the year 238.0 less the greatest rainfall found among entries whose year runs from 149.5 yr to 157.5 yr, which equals -0.5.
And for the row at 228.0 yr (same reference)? -0.7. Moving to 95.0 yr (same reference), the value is -0.2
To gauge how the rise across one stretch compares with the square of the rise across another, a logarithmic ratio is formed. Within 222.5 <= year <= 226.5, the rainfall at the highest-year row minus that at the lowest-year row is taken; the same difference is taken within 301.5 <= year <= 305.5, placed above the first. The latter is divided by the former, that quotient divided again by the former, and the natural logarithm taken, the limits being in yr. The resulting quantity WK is 2.57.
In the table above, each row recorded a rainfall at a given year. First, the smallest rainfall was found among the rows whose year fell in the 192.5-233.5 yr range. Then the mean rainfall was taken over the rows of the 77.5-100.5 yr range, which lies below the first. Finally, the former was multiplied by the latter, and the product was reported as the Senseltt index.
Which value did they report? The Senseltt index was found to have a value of 3.20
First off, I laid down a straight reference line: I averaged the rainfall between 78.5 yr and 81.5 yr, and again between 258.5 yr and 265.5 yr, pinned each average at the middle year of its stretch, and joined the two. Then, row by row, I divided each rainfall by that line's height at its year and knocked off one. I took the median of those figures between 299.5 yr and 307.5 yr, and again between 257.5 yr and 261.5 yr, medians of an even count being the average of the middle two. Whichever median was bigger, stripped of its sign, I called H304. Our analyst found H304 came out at 0.26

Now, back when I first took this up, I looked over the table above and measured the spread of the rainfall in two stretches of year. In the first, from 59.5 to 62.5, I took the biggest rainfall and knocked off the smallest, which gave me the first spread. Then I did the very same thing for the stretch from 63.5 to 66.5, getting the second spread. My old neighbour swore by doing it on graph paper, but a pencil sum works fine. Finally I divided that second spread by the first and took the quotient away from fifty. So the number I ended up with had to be 48.8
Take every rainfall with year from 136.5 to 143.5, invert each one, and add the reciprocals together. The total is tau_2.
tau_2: 2.96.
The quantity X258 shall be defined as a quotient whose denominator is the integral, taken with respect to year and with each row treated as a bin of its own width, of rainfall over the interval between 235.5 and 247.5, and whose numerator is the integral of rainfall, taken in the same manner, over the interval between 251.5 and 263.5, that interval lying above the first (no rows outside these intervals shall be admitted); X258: 0.90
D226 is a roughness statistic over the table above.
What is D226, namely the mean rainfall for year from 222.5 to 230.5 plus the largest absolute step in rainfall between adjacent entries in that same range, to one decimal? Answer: 2.2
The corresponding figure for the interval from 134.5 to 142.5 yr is 2.4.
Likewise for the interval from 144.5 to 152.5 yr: 2.4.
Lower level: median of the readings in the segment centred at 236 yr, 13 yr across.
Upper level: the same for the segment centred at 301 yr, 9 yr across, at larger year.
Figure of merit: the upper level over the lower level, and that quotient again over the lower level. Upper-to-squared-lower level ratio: 0.44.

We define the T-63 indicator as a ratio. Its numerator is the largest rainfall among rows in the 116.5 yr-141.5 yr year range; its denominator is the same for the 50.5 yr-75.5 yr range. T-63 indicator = 1.06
